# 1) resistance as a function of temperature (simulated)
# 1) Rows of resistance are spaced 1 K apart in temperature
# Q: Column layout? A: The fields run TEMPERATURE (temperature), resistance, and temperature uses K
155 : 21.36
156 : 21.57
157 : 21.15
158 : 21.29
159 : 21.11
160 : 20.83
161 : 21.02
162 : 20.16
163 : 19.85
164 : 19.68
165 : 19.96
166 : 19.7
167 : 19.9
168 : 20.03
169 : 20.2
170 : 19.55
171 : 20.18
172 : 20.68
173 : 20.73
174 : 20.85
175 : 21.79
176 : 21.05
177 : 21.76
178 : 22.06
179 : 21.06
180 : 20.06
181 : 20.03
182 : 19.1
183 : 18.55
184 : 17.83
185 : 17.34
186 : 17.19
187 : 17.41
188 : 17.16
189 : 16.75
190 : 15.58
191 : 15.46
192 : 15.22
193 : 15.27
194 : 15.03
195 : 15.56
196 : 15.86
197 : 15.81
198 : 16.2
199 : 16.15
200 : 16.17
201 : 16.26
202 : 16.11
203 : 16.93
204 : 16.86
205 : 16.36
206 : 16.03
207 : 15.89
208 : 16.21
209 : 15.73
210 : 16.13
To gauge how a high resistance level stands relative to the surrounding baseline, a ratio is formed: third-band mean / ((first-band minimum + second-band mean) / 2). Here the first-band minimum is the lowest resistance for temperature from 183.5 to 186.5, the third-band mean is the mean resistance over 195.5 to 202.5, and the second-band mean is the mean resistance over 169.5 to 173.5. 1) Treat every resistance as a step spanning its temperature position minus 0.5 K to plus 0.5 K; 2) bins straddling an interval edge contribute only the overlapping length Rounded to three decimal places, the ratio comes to 0.858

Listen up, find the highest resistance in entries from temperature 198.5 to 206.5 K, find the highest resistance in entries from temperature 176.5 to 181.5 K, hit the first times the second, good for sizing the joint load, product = 373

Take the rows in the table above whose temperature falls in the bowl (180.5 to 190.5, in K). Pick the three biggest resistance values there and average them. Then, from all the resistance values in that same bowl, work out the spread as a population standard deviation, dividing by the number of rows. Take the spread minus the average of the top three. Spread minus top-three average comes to -18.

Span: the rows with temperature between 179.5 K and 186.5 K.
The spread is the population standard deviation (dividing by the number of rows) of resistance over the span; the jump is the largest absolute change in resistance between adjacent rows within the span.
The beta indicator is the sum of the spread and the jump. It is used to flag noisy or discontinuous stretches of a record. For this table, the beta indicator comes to 2.0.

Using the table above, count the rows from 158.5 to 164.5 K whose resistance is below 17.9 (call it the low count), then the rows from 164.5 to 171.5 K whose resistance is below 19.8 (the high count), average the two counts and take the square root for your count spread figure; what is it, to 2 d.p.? 1.00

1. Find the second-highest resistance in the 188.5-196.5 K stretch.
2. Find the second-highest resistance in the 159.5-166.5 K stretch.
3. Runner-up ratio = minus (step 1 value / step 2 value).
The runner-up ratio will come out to -0.76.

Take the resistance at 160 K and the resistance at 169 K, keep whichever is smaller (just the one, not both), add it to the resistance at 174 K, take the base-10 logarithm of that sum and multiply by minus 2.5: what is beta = -4.03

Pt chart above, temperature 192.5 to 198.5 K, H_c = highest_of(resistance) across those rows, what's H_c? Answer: 16.2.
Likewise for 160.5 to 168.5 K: 21.02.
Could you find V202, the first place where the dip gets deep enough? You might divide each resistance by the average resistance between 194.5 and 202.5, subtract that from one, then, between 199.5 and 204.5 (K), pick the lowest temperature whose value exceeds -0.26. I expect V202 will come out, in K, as 200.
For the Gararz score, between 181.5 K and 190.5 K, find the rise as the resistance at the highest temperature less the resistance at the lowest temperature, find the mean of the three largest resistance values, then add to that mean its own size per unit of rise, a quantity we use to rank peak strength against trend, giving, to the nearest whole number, 13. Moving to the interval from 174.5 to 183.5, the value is 15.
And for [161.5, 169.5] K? 523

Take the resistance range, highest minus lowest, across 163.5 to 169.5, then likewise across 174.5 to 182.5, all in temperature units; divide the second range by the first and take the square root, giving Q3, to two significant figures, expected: 2.4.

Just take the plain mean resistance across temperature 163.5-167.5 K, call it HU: 19.8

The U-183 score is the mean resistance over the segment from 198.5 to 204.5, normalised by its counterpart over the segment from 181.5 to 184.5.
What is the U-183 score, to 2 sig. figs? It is 0.89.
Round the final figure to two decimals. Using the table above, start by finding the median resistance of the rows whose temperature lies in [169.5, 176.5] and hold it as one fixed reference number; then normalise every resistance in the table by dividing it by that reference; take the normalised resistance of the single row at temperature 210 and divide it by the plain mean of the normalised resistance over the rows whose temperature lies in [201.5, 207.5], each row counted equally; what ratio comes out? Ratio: 0.99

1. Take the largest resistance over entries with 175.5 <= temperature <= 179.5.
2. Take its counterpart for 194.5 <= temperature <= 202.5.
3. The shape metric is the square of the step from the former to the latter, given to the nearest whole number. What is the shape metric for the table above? 34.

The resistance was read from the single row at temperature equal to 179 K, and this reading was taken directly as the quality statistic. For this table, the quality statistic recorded 21.06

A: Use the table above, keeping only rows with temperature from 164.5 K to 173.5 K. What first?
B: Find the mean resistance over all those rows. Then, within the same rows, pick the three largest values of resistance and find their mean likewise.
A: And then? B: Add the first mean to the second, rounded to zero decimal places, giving 41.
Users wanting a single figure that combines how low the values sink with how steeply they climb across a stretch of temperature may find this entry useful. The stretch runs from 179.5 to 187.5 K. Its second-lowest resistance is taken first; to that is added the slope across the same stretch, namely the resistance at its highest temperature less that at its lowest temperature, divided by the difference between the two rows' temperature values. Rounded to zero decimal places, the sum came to 17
